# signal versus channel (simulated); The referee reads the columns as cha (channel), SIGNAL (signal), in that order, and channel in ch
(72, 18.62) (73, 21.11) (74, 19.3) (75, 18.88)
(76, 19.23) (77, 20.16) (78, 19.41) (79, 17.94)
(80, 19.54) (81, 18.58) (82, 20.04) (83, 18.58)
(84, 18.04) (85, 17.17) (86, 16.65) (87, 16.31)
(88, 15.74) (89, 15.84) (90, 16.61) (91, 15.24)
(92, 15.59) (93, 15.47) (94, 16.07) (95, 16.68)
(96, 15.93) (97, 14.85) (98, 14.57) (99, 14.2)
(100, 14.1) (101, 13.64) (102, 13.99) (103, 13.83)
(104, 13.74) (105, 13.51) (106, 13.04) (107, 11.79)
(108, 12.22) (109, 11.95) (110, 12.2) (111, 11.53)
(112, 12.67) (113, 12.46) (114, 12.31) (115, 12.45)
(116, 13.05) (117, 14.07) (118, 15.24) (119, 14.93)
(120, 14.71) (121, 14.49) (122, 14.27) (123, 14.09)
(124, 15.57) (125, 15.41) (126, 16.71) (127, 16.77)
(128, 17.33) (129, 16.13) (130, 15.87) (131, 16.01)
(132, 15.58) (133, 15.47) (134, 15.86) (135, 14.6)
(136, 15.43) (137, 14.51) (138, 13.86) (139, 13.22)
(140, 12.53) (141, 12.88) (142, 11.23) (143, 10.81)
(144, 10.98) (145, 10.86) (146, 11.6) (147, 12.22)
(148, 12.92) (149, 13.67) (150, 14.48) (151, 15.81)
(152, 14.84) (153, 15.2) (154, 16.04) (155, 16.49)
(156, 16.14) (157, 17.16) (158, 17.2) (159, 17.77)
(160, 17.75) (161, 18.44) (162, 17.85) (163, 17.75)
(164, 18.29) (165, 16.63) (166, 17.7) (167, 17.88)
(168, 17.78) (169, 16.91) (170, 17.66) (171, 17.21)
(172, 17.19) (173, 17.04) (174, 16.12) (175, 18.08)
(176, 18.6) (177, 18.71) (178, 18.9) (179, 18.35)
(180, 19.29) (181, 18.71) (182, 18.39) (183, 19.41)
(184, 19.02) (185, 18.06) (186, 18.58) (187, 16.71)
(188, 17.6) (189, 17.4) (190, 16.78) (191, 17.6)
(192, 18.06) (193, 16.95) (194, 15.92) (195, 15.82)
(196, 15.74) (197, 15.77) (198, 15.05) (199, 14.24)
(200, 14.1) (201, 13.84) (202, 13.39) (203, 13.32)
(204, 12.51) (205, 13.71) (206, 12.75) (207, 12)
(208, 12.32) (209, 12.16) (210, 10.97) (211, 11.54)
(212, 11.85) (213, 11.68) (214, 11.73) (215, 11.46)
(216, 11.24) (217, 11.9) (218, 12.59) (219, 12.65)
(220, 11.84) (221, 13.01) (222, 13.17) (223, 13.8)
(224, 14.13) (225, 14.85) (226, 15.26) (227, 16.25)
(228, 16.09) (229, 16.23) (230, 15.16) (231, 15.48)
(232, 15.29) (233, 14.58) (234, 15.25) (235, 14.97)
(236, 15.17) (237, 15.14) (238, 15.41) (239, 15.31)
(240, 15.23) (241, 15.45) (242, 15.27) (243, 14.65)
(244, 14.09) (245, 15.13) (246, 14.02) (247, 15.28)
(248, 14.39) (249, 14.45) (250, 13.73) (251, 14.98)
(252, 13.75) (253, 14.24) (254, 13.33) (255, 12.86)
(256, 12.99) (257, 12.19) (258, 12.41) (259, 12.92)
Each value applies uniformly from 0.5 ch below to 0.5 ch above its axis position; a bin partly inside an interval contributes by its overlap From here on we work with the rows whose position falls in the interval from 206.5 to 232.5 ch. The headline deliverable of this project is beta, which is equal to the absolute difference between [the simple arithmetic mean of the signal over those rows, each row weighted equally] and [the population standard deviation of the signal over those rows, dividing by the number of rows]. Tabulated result 11.5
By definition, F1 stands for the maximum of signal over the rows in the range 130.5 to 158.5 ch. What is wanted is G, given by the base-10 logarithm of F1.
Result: 1.24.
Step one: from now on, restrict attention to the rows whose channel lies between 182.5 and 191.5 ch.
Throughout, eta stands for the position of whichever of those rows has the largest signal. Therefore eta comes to 183 ch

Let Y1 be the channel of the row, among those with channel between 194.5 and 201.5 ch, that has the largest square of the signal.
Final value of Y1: 195 ch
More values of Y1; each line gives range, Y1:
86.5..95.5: 95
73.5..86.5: 77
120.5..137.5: 128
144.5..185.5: 183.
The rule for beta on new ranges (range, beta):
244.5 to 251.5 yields 14.0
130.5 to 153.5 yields 11.9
